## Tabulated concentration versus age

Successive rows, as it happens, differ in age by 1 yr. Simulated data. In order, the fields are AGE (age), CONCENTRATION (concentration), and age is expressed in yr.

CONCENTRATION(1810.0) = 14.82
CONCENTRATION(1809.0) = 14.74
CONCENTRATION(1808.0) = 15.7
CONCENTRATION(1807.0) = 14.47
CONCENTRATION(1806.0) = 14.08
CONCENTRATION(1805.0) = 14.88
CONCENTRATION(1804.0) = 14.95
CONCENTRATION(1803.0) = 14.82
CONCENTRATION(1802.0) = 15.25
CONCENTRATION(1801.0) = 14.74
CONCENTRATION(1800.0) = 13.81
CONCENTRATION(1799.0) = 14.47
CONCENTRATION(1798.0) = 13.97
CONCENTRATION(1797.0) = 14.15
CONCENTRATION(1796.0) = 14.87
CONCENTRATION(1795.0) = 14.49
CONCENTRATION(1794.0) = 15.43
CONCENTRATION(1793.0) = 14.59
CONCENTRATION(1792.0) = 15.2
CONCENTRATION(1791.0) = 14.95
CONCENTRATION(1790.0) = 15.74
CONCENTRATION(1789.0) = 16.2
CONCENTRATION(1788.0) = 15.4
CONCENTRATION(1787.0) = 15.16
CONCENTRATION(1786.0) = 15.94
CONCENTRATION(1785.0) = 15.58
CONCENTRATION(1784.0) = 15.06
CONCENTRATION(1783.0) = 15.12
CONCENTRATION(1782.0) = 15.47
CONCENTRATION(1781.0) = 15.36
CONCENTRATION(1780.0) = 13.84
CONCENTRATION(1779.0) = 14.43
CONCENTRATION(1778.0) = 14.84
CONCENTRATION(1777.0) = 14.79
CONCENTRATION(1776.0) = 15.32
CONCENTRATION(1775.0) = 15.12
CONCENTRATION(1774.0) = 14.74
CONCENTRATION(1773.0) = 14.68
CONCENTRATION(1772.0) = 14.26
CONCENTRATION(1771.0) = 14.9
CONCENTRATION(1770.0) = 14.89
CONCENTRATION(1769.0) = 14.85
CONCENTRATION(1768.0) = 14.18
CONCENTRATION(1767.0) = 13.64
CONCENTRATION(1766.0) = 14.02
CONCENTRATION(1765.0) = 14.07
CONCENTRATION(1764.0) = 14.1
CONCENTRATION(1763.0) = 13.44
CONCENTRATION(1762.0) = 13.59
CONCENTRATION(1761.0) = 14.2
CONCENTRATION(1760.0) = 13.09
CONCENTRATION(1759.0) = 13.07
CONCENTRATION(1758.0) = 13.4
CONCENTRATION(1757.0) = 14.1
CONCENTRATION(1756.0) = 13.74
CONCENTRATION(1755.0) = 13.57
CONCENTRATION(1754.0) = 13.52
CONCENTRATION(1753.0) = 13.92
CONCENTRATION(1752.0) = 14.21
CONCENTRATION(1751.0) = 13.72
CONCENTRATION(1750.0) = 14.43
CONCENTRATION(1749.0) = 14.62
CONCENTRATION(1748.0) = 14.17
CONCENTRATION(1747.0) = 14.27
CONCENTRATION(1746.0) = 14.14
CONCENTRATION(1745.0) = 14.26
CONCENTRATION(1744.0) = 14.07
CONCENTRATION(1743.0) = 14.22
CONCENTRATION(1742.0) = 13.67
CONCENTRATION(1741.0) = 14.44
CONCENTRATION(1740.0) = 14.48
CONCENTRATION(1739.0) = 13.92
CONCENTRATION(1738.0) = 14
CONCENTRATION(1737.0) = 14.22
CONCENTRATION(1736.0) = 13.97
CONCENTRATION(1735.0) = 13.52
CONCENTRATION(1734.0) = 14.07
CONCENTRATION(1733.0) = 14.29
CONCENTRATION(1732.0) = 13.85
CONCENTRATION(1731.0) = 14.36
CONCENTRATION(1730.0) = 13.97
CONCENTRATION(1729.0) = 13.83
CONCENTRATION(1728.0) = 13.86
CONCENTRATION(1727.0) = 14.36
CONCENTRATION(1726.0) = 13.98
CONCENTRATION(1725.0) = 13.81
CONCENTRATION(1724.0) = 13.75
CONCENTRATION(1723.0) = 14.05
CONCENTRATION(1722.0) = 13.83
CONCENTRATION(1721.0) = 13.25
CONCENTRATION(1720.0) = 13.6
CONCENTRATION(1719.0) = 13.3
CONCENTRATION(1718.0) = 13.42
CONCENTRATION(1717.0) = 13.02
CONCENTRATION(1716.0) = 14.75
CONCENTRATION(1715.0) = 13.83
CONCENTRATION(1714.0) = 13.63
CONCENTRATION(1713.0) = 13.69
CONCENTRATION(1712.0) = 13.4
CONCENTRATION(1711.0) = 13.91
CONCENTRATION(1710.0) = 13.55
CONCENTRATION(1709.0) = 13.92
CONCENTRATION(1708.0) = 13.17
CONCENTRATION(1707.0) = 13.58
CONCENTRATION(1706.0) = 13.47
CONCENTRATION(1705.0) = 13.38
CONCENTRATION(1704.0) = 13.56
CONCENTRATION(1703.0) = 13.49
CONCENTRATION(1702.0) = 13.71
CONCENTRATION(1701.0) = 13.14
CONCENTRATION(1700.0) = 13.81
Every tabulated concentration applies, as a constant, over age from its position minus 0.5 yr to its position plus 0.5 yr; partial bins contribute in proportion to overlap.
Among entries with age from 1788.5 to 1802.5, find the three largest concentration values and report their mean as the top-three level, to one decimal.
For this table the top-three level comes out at 15.8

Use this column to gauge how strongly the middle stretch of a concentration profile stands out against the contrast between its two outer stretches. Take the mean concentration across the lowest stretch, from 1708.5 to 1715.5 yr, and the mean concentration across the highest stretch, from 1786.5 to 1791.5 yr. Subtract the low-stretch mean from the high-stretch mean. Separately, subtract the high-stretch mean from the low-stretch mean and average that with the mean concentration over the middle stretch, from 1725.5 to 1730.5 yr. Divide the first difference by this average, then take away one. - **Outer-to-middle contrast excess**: -0.71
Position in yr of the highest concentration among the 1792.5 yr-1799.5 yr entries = 1794.0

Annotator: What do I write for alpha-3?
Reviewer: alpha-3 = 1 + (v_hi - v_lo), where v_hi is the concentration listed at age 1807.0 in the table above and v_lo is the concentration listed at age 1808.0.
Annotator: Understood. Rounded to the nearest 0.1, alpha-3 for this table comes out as -0.2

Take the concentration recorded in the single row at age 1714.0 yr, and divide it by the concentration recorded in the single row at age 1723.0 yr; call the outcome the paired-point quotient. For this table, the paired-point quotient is 0.97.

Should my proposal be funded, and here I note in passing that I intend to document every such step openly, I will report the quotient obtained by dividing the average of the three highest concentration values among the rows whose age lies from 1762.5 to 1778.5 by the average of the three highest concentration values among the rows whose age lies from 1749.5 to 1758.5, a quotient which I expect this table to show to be 1.06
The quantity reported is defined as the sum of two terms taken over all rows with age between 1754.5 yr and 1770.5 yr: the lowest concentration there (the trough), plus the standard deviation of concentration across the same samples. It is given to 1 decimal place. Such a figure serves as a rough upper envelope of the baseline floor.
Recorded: 13.6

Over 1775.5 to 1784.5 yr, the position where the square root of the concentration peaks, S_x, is 1782.0 yr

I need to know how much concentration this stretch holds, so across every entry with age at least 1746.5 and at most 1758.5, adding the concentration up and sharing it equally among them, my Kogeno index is 14.0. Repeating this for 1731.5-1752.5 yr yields 14.1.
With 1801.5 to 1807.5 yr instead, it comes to 14.7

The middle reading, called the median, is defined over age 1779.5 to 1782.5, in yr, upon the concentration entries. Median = 15.4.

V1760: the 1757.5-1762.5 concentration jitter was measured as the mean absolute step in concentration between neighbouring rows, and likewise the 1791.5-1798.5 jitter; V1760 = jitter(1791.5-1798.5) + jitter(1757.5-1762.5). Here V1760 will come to 1.13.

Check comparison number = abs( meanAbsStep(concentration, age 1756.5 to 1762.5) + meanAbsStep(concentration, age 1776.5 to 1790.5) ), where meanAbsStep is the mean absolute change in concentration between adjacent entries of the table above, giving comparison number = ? 1.03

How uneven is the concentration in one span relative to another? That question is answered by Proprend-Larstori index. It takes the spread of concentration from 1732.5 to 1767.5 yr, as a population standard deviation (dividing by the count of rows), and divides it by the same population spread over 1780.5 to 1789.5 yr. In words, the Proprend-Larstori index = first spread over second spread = 1.0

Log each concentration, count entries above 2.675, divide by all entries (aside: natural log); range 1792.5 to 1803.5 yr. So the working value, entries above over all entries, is 0.55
